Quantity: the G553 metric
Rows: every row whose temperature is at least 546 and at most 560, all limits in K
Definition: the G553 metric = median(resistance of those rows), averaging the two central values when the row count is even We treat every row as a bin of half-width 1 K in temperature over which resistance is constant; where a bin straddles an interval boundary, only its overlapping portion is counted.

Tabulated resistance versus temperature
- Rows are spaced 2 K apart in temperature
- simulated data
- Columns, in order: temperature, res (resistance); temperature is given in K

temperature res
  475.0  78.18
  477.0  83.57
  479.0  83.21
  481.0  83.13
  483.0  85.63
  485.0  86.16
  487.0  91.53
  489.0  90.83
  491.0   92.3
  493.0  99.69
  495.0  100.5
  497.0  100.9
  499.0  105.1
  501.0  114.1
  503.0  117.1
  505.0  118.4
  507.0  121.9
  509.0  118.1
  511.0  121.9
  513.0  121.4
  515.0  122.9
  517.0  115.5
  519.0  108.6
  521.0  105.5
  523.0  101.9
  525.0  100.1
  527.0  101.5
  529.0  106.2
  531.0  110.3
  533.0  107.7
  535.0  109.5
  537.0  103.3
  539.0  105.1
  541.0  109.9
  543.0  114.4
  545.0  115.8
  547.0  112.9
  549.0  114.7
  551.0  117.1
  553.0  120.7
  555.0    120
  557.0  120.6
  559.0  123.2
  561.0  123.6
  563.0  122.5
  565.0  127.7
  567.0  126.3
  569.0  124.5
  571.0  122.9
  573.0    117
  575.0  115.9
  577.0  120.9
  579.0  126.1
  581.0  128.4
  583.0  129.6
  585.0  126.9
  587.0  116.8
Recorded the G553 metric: 120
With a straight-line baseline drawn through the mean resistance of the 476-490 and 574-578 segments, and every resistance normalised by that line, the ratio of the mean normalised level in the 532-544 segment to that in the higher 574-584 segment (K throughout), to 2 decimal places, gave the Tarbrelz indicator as 0.99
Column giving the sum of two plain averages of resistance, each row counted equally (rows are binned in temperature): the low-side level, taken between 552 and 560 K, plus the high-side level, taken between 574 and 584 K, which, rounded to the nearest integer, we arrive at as 245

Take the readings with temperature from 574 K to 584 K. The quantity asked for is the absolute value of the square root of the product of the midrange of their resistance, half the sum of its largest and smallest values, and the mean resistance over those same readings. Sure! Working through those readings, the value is 123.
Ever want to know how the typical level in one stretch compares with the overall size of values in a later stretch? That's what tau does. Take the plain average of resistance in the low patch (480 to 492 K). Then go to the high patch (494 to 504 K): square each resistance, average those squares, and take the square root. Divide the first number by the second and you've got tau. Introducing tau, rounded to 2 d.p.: 0.82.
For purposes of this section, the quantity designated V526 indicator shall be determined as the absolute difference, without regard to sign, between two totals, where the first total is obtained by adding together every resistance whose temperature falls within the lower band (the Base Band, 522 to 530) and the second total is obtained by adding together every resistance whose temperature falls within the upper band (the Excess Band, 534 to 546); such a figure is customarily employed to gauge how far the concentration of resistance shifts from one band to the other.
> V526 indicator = 248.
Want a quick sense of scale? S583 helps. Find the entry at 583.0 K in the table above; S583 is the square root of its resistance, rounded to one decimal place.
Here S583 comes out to 11.4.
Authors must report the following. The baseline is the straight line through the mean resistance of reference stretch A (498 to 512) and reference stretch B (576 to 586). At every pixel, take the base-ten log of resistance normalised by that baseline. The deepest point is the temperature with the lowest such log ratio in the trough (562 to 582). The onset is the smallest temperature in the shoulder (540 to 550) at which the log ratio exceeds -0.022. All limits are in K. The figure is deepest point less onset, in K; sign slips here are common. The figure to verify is 30 K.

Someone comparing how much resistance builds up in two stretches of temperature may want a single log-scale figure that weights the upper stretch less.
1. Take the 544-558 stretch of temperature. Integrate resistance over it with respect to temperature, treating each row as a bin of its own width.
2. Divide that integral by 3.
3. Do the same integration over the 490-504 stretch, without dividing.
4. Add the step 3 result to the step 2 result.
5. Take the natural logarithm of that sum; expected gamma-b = 7.60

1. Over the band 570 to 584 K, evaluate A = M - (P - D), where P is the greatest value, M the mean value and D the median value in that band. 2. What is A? 116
